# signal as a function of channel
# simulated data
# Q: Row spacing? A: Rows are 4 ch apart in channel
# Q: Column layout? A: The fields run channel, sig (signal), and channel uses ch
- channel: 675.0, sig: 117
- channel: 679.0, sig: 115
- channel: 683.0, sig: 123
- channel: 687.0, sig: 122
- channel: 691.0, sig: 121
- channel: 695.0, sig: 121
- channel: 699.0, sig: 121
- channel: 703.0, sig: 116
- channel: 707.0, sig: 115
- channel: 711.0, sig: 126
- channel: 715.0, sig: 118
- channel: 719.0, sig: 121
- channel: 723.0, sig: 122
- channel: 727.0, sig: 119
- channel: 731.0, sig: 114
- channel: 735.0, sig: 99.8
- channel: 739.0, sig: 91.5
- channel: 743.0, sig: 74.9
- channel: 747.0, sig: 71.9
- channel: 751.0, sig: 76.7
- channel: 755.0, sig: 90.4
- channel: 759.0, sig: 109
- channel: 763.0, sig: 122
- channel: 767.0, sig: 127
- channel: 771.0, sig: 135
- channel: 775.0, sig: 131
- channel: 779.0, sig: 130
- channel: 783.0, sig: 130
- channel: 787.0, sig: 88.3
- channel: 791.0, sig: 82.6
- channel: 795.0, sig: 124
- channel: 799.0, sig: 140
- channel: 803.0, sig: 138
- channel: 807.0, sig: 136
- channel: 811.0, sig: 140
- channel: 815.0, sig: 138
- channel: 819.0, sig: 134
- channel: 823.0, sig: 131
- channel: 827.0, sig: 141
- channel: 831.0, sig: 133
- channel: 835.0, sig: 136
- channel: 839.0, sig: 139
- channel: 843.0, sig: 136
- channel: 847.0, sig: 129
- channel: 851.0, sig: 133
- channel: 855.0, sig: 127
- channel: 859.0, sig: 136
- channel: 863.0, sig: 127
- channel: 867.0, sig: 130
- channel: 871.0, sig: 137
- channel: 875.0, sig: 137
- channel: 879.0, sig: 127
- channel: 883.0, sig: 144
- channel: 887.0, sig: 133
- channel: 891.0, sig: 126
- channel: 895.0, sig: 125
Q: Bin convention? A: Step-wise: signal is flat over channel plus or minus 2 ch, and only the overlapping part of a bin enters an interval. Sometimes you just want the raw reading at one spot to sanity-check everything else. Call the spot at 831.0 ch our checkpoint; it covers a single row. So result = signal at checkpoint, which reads 133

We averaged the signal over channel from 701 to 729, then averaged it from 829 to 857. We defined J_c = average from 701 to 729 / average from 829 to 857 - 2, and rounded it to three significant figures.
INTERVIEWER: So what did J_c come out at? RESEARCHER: -1.10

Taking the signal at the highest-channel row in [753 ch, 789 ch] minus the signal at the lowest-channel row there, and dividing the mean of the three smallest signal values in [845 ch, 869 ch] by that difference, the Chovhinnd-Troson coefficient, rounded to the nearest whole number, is -61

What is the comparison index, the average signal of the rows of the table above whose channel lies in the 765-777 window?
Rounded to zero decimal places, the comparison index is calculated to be 131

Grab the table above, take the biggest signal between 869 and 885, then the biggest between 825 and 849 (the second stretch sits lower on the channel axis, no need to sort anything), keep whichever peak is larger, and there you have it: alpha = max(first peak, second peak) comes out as 144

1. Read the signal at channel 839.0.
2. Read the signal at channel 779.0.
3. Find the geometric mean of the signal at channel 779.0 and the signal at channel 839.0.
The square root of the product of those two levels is 134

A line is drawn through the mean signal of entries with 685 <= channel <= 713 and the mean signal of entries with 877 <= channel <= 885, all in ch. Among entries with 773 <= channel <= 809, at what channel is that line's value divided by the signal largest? 791.0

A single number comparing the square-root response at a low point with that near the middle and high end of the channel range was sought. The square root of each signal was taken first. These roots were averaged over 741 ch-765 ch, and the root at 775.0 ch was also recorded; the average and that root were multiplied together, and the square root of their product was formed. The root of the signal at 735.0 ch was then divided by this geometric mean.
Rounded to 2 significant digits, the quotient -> 0.96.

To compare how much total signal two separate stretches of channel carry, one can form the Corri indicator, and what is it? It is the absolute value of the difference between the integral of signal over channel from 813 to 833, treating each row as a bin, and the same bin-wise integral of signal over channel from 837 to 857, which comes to 52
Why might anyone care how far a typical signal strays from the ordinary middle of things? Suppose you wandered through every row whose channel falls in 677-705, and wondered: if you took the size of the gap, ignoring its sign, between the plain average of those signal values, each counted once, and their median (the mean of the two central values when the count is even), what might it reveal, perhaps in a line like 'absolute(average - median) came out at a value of 1.1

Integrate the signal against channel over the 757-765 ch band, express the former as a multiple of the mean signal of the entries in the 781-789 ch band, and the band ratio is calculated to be 8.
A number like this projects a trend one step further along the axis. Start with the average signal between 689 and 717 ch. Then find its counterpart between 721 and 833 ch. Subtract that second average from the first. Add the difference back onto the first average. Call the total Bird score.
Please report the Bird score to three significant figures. 123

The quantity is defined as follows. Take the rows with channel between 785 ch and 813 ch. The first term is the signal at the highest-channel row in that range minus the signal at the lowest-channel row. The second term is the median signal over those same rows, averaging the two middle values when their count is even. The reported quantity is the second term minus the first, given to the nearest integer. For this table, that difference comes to 84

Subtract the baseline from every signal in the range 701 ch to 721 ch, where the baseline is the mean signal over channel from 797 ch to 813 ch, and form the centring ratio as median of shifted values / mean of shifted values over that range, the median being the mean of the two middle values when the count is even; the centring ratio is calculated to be 1.1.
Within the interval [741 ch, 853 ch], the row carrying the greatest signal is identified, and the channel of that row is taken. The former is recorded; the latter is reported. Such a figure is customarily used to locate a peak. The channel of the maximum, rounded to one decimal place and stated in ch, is 827.0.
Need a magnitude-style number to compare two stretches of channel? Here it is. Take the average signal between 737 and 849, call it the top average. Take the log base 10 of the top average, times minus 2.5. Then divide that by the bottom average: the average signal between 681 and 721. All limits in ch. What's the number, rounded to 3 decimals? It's -0.043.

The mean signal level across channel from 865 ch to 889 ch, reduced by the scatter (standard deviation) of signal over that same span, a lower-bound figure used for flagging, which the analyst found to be 129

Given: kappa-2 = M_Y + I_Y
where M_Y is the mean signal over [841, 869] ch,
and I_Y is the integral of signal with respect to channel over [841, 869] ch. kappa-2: 3803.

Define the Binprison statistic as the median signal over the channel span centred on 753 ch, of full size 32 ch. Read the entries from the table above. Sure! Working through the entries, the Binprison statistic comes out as 91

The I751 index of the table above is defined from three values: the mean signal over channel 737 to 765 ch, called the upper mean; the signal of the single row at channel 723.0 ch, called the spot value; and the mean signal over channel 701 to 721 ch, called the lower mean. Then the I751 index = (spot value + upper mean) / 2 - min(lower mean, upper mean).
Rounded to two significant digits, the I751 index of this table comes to 16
